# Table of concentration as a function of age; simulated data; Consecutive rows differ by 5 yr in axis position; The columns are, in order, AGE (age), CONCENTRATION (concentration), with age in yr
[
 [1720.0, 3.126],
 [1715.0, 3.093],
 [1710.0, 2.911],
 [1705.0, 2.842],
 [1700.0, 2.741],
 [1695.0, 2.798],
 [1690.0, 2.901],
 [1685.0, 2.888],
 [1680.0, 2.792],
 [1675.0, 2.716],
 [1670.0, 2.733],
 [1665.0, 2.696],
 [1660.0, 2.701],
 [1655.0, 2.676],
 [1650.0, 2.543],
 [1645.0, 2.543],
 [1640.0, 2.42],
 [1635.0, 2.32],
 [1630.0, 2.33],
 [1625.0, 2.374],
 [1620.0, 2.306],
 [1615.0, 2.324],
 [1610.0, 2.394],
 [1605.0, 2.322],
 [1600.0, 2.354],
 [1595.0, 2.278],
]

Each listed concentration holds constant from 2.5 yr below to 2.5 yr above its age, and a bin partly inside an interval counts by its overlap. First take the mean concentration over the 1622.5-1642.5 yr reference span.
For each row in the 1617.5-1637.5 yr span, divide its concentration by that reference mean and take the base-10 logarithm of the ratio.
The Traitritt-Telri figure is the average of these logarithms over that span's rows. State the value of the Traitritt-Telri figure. -0.01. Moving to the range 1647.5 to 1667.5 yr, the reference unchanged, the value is 0.05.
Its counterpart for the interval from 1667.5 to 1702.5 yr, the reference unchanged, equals 0.07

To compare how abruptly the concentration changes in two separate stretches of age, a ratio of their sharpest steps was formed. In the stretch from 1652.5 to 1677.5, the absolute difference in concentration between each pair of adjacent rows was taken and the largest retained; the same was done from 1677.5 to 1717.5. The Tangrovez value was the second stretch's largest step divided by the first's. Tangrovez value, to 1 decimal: 4.9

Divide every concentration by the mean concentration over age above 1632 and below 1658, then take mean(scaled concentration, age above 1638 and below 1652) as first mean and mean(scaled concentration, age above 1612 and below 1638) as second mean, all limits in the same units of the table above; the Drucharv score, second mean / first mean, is 0.932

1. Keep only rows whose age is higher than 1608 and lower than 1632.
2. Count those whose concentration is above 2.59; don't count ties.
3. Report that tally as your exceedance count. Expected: 0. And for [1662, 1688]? 5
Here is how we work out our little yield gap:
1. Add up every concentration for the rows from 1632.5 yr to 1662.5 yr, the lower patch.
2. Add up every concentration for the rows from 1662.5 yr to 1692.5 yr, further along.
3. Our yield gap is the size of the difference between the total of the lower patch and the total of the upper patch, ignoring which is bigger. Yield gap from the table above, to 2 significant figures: 1.5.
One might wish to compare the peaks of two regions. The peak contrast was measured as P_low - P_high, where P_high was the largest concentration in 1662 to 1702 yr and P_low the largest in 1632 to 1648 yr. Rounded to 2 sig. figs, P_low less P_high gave -0.36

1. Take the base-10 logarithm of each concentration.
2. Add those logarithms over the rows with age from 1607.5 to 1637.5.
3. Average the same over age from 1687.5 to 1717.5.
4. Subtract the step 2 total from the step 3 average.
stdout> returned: -1.76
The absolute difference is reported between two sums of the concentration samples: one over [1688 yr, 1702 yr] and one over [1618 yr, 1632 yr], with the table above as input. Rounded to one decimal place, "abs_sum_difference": 1.4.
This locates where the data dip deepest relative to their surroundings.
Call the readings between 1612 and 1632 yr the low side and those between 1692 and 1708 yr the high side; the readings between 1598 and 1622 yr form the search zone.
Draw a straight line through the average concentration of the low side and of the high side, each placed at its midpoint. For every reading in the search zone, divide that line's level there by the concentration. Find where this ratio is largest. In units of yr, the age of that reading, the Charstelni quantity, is 1620.0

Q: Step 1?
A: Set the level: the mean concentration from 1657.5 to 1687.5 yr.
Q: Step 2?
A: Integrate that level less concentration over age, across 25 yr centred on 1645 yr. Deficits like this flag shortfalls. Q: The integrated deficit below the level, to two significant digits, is 6.3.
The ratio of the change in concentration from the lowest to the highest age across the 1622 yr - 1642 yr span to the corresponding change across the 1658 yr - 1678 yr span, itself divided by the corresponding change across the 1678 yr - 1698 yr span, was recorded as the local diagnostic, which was 511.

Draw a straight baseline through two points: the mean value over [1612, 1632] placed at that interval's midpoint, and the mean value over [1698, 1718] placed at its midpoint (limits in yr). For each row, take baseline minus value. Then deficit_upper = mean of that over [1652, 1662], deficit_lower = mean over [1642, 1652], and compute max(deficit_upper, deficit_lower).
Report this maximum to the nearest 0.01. -0.04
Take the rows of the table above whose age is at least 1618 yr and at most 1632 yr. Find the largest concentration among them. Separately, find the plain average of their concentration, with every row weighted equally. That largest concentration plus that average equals 4.7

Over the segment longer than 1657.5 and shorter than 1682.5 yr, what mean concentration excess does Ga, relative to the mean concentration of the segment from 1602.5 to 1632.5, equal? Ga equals 0.39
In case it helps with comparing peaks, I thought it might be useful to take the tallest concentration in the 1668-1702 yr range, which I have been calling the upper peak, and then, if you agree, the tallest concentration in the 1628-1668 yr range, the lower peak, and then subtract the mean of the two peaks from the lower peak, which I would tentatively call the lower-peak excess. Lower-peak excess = -0.10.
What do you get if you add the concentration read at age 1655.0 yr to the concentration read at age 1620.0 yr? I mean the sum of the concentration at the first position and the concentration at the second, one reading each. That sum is 5.0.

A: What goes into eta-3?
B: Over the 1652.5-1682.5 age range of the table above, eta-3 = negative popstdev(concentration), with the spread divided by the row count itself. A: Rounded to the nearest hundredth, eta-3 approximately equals -0.04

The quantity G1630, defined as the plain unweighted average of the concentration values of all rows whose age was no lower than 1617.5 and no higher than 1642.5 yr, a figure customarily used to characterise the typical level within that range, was 2.35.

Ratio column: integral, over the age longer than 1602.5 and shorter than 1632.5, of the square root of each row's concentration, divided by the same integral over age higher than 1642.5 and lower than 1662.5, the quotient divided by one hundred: 0.014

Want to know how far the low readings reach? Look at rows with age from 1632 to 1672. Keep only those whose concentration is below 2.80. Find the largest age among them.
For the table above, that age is 1670.0 yr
